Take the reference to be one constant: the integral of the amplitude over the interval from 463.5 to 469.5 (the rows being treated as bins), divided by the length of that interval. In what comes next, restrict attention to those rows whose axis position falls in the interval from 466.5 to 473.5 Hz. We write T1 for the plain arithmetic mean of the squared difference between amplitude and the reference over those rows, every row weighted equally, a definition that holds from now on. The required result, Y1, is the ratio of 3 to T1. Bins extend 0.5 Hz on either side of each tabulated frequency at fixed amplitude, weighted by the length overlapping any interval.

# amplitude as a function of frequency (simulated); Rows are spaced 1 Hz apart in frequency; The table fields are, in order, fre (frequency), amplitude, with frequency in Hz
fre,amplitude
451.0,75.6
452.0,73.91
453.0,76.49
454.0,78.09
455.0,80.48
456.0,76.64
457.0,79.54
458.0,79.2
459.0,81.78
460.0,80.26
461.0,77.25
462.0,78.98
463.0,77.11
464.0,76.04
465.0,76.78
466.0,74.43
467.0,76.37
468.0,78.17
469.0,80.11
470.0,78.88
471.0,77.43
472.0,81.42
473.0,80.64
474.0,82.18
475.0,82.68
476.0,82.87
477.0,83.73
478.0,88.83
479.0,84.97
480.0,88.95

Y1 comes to 0.43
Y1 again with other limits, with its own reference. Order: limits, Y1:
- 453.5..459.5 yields 0.37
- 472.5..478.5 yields 0.06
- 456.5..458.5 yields 0.52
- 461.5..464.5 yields 1.84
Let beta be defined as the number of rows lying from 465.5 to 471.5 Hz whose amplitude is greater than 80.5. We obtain 0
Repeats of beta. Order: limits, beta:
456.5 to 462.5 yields 1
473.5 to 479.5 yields 6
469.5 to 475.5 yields 4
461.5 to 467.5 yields 0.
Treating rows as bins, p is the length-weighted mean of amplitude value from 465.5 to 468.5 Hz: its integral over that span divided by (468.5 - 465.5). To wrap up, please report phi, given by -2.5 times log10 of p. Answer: -4.71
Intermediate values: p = 76.3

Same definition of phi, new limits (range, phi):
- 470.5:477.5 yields -4.78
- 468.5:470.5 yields -4.75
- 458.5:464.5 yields -4.74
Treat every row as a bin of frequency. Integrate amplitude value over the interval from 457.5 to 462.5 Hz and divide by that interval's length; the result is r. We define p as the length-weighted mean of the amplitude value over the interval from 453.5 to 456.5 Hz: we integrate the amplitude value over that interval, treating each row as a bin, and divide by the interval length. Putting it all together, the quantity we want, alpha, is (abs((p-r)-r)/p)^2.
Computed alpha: 1.06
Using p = 78.4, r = 79.5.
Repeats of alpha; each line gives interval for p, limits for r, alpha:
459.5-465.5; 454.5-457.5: 1.06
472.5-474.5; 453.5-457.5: 0.87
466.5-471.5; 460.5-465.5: 0.95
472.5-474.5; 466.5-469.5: 0.85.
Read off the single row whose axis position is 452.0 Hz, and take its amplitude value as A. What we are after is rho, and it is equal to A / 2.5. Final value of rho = 29.6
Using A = 73.91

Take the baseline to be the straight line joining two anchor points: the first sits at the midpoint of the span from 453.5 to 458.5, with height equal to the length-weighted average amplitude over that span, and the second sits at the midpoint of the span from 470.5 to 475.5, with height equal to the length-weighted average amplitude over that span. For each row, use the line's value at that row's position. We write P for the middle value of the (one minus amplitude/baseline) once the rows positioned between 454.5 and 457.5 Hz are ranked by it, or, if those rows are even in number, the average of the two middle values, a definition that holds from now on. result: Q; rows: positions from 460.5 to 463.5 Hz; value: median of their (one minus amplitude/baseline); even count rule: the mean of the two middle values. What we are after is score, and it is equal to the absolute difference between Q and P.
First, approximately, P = -0.008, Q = 0.027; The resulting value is 0.035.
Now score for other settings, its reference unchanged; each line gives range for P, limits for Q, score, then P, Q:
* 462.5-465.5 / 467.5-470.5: 0.019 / 0.039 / 0.020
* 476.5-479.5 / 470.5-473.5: 0.044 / -0.041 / 0.003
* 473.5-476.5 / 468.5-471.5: 0.039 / -0.019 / 0.020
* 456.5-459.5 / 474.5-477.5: 0.012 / -0.008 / -0.020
